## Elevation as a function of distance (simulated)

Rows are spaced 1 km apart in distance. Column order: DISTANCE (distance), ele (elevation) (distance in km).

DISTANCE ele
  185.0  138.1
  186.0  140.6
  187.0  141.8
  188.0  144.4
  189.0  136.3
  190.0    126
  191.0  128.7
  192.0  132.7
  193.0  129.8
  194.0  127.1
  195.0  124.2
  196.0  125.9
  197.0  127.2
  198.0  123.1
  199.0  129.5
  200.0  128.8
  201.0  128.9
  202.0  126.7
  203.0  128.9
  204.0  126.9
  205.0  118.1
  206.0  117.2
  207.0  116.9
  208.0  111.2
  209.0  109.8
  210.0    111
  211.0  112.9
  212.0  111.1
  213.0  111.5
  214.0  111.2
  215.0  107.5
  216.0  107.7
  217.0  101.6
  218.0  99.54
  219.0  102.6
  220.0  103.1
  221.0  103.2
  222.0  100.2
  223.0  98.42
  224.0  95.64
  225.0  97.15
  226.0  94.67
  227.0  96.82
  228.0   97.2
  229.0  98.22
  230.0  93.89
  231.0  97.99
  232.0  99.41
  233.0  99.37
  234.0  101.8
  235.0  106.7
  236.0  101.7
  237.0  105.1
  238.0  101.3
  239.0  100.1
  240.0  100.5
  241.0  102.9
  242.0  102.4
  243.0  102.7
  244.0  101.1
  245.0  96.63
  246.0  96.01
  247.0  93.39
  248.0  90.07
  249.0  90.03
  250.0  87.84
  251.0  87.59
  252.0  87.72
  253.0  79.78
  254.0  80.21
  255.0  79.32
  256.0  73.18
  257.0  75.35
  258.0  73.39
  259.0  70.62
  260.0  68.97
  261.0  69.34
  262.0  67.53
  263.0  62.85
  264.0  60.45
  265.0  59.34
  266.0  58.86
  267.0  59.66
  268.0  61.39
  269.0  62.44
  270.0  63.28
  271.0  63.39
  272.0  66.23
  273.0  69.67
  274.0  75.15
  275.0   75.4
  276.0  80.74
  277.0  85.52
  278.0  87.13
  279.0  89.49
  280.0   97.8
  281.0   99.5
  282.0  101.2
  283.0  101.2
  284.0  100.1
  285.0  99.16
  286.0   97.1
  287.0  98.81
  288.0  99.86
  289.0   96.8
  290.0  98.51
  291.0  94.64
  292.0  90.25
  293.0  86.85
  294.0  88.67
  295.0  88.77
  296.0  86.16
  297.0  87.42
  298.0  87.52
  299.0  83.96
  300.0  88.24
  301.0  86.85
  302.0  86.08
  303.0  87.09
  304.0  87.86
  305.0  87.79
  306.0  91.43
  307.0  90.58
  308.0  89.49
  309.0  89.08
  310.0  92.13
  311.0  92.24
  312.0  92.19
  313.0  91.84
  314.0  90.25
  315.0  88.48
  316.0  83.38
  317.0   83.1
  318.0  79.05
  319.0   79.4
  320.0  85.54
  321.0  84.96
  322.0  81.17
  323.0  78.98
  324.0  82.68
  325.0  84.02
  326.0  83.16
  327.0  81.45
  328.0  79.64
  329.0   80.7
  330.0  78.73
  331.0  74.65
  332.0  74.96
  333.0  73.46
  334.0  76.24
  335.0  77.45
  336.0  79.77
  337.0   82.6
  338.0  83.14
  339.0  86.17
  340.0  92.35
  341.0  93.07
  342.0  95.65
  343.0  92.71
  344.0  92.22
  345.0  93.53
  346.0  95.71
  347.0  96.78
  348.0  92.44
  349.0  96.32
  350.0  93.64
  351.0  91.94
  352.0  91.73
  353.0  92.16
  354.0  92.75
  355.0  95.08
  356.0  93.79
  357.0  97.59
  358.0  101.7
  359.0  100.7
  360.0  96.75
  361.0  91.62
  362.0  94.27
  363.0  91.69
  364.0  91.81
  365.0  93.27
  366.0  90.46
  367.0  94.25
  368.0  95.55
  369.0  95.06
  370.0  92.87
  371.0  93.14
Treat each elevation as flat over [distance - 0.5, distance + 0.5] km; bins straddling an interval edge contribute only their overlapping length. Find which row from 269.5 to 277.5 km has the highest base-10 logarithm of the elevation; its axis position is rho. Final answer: 277.0 km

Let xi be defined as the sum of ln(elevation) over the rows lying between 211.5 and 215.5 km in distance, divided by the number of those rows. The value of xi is 4.70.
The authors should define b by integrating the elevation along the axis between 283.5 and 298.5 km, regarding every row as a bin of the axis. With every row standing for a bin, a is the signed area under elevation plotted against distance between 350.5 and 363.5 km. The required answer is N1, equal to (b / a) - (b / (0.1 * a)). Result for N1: -10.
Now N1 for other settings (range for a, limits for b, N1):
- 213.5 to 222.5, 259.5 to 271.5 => -7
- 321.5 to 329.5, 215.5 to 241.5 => -36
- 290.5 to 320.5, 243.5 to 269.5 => -7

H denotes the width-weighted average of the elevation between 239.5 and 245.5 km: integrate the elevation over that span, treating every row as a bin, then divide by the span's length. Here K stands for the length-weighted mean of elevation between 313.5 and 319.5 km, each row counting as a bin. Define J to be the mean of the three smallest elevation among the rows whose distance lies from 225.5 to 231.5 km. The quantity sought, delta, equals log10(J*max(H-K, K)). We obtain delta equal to 3.90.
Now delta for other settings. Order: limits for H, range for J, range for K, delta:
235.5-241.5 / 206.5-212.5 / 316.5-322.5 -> 3.96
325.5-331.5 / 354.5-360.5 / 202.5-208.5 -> 4.06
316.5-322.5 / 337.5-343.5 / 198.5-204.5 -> 4.05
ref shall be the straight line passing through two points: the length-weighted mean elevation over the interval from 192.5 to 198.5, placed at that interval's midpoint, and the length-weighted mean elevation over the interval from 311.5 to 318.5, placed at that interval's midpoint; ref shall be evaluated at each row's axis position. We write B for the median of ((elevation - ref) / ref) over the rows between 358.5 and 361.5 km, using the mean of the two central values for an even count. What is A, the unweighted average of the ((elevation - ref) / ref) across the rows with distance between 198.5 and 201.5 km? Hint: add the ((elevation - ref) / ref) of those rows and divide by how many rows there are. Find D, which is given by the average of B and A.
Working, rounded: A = 0.035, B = 0.34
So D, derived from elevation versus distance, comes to 0.19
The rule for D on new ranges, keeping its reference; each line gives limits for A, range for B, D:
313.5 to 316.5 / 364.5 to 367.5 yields 0.16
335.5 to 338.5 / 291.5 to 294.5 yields -0.01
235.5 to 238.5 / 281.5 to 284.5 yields -0.03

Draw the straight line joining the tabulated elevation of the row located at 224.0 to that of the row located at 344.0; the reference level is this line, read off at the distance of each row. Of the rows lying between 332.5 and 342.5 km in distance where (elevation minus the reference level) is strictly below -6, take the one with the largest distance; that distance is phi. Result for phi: 339.0 km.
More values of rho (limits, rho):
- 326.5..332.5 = 327.0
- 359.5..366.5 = 360.0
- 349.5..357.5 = 357.0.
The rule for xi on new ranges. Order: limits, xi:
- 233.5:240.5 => 4.63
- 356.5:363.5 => 4.57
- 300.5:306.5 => 4.48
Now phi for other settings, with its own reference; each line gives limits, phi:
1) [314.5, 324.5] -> 324.0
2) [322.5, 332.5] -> 332.0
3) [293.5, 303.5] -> 303.0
